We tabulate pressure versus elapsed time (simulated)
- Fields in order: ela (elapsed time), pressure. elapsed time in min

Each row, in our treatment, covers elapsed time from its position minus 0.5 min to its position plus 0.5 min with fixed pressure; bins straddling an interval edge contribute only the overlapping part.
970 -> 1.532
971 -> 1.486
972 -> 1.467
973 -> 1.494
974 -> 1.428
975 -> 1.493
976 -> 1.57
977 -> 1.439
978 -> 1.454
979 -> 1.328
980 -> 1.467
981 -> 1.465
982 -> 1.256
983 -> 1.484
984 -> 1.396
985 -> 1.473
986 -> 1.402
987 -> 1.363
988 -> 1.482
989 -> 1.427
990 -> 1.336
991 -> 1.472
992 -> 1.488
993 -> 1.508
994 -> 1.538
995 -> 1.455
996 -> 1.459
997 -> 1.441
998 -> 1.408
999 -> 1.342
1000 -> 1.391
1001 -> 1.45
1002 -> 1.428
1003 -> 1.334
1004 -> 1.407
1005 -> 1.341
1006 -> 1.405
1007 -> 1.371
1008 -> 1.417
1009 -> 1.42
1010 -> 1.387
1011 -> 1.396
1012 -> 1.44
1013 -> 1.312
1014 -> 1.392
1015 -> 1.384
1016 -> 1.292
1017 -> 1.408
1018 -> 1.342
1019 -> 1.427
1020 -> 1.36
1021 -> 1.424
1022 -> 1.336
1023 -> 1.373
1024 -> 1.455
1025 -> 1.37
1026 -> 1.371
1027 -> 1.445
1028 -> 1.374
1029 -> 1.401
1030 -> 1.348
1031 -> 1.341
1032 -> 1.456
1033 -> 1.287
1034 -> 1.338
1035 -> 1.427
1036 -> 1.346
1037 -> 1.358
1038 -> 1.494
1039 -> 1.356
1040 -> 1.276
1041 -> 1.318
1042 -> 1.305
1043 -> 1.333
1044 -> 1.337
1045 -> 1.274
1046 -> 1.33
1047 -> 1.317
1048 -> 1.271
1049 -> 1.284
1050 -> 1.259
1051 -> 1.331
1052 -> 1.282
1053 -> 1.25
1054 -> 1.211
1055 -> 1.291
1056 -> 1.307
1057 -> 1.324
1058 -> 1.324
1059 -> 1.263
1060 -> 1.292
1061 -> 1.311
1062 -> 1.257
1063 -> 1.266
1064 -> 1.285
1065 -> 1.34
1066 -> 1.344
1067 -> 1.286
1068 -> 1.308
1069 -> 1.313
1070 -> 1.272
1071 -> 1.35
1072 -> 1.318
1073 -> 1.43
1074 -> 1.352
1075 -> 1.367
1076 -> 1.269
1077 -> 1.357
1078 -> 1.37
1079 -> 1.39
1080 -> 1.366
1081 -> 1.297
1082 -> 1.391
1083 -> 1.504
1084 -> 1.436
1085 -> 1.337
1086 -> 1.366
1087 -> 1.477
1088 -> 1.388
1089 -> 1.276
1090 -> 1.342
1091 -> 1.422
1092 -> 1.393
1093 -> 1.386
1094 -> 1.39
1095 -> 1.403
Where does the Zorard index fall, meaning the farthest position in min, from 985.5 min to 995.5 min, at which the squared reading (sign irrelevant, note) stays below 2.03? 990 min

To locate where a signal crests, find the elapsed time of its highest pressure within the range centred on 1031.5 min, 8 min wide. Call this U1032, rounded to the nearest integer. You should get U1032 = 1032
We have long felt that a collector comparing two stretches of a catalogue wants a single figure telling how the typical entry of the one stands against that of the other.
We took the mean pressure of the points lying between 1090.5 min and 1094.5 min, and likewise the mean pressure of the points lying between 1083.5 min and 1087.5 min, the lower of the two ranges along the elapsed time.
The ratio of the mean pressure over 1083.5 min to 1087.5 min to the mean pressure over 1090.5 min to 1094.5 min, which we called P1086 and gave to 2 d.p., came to 1.00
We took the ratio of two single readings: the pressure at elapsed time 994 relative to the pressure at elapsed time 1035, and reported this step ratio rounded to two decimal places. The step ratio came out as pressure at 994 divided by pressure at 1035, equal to 1.08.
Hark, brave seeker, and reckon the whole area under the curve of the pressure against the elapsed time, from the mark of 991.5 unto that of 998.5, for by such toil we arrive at 10.3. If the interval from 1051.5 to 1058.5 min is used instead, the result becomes 9.0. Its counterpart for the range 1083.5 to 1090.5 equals 9.6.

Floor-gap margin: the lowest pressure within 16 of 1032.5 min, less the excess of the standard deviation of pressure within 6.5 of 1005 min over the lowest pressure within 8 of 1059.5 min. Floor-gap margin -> 2.45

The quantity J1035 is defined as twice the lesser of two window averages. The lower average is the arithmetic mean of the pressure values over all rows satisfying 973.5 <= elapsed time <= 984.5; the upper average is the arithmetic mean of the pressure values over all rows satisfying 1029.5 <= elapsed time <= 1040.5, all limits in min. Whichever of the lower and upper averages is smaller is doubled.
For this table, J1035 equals 2.73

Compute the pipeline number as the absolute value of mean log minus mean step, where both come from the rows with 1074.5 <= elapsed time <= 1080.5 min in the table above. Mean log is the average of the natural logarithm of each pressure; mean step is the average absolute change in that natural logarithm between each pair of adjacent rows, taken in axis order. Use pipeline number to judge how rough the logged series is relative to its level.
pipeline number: 0.265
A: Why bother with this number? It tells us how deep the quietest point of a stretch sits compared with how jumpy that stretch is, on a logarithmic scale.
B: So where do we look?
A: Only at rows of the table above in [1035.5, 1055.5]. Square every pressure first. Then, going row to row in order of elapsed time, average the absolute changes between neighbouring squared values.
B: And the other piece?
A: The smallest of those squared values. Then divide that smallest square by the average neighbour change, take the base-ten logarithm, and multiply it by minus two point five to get -2.6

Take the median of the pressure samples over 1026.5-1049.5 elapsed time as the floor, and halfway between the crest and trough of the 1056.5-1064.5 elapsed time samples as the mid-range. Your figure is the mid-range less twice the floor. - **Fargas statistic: -1.39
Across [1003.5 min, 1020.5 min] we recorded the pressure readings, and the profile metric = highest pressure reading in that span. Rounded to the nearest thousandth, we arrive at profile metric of 1.440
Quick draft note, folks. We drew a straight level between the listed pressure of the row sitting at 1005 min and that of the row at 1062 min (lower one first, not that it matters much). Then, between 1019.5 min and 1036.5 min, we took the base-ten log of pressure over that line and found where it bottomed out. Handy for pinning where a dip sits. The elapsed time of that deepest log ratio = 1033 min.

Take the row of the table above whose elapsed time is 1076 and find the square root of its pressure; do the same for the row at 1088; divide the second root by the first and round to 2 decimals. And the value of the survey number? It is 1.05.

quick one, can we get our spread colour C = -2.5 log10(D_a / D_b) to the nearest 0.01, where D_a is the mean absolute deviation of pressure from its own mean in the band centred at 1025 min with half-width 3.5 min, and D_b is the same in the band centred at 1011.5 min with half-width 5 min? -0.04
